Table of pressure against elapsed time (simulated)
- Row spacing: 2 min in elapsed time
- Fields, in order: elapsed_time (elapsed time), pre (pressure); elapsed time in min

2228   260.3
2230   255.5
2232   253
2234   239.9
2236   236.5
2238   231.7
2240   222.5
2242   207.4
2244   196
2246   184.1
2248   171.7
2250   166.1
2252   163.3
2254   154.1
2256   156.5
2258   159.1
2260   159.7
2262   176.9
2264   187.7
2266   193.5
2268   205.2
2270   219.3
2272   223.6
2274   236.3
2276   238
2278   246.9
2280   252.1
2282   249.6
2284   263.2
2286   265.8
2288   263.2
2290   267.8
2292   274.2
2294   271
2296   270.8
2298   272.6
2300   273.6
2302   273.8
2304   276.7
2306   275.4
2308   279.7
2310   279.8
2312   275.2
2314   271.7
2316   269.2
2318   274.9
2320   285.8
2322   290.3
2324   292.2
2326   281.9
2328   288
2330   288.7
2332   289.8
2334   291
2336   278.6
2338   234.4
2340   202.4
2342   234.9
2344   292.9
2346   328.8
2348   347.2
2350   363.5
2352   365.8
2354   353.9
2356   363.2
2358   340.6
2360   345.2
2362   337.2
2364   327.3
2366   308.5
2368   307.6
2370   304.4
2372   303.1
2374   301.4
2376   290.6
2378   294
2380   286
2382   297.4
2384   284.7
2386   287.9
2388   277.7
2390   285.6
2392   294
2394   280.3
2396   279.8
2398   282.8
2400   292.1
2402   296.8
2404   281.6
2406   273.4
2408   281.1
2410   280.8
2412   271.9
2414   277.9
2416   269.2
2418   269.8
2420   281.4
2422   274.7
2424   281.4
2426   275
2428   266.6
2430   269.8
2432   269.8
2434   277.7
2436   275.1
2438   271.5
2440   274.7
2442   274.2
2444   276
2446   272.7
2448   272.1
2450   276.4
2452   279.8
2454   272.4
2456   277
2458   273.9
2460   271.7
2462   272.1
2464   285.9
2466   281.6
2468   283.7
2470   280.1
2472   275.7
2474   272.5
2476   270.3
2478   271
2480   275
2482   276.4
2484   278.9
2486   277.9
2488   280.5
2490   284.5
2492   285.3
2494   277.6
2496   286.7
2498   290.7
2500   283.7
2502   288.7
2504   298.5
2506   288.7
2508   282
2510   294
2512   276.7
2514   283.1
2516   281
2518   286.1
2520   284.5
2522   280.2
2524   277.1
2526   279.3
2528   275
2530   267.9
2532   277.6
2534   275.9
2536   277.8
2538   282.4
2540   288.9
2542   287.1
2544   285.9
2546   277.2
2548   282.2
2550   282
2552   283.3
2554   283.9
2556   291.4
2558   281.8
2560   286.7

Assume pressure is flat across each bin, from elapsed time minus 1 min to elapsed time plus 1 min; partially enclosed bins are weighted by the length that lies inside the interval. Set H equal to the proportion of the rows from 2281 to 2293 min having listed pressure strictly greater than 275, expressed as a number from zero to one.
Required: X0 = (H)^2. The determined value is 0.0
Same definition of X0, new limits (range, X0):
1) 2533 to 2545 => 1.0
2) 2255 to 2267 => 0.0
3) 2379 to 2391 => 1.0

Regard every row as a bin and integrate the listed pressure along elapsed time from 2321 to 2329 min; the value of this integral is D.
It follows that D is 2305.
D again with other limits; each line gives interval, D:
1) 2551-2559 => 2281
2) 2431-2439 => 2188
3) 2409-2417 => 2200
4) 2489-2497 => 2268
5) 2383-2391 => 2272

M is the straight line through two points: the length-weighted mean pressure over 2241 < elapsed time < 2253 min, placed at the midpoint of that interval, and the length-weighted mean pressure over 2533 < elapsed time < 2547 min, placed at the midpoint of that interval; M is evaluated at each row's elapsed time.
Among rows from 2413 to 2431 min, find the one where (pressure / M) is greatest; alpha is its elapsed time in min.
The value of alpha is 2420 min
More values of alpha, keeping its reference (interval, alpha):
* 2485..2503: 2498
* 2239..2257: 2240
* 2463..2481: 2464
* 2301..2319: 2308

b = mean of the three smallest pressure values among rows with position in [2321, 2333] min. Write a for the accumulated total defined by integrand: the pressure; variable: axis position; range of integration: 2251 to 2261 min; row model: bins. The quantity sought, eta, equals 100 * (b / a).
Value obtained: 18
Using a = 1585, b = 286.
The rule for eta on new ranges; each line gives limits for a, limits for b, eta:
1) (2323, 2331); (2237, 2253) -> 7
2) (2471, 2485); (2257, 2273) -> 4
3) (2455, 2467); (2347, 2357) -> 11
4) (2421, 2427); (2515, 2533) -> 16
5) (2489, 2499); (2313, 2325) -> 10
